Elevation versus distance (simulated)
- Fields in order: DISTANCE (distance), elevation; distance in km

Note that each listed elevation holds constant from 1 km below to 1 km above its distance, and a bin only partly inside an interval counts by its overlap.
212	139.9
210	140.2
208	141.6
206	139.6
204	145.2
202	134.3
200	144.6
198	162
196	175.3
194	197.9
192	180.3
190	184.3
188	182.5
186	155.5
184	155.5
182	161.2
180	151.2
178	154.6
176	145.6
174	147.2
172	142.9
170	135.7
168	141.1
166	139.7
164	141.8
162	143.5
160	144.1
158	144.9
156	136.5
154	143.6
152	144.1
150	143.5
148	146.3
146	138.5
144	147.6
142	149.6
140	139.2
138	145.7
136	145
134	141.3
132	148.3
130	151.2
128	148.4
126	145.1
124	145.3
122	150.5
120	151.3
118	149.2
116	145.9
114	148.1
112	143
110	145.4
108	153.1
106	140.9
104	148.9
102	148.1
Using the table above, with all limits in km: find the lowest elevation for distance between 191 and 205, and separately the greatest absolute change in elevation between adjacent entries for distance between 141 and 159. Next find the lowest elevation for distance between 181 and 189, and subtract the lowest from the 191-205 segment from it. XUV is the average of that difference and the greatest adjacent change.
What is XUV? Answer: 15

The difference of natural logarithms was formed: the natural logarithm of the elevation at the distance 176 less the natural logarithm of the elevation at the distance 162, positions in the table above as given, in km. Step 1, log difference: 0.01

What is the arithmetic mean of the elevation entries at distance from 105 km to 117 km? 146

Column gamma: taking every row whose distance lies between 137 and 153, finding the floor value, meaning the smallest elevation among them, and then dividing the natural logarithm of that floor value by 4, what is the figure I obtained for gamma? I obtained 1.23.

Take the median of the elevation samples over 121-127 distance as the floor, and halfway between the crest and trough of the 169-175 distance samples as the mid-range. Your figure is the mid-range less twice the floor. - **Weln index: -149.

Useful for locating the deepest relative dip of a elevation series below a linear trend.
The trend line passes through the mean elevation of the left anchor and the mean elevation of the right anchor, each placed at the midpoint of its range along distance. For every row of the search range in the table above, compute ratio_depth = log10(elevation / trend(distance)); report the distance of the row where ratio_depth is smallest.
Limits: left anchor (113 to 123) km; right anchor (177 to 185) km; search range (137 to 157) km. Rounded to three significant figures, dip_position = 156 km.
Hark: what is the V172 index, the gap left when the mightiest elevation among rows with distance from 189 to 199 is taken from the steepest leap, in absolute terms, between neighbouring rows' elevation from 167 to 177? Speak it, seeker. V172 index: -191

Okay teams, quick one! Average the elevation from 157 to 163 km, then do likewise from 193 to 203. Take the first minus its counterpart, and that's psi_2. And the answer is -19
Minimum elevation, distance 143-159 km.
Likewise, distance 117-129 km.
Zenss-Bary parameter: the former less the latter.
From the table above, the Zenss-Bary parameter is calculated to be -8.6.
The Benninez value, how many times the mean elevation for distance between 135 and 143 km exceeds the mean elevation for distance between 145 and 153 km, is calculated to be 1.01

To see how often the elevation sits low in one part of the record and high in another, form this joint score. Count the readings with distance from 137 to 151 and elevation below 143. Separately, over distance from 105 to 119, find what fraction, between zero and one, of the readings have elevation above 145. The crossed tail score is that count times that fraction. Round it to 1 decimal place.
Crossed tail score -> 1.4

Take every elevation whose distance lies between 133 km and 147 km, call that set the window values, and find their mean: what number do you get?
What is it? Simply 144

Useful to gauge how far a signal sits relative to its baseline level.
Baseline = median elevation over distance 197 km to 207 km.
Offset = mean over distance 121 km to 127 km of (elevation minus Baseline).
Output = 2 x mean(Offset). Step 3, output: 5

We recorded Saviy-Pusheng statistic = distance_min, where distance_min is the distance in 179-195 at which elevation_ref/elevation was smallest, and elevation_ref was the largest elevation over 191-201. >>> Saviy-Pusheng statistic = 194 km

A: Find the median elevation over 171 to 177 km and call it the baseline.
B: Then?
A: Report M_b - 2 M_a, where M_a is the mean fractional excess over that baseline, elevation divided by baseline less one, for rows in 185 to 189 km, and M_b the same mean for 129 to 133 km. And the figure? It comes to -0.293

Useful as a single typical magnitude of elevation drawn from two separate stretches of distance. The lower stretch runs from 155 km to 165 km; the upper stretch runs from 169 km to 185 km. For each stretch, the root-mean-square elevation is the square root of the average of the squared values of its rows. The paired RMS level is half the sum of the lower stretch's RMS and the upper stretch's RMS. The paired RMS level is 146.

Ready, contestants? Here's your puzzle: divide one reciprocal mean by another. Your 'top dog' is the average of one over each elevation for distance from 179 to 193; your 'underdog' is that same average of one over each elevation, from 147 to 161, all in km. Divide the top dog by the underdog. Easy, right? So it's 0.86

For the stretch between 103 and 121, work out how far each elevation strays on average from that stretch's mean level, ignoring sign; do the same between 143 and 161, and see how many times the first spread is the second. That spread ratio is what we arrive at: 1.2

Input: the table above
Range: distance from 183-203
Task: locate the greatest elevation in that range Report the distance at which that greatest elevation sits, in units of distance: 194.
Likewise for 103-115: 108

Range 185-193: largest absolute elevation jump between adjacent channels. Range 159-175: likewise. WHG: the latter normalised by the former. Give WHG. 0.27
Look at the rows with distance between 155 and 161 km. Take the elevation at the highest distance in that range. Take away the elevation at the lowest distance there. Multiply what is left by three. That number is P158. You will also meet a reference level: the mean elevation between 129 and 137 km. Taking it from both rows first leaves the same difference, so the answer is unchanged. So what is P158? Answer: 23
